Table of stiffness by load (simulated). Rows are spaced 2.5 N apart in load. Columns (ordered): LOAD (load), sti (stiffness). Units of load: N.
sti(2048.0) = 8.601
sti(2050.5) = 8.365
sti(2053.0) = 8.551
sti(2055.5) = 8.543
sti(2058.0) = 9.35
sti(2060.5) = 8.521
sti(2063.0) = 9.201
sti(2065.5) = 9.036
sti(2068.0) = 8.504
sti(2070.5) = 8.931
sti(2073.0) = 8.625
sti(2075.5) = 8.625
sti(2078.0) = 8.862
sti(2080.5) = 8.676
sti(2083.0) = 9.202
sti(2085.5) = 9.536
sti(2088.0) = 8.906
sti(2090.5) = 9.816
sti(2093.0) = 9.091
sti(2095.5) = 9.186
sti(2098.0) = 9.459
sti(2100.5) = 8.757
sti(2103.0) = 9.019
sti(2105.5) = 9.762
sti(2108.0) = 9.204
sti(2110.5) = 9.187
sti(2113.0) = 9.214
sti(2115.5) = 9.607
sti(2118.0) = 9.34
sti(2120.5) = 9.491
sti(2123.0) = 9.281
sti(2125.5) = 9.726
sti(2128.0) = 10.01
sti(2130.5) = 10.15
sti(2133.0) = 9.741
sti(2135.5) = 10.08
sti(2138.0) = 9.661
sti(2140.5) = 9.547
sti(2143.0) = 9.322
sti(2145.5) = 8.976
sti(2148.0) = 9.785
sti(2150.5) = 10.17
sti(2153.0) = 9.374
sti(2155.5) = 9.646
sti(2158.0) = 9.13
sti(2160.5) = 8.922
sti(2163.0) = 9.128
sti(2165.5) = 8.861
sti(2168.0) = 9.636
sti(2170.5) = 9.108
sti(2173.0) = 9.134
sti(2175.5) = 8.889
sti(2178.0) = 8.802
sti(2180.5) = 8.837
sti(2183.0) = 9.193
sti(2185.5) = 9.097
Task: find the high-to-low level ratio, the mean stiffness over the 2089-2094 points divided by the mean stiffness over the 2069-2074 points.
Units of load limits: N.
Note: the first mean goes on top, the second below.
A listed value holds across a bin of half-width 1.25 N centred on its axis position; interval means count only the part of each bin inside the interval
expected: 1.08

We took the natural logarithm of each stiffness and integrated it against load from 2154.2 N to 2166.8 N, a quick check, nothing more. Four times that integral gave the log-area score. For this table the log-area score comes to 111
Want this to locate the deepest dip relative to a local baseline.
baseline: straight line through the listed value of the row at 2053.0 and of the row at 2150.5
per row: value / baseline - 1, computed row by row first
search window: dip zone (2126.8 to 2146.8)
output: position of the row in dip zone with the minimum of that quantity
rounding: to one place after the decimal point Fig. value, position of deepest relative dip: 2145.5 N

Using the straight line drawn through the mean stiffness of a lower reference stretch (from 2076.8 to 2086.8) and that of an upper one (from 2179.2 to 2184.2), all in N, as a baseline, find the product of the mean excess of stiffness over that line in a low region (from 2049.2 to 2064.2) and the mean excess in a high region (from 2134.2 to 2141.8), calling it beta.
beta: -0.24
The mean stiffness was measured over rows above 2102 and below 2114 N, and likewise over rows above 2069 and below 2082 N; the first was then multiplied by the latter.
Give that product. 81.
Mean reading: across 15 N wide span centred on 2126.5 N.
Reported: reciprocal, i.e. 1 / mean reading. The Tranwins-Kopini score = 0.103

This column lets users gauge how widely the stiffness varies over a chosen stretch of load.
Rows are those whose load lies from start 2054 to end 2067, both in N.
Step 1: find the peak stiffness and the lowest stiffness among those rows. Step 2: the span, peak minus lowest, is 0.83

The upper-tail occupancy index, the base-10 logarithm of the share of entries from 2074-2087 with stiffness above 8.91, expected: -0.40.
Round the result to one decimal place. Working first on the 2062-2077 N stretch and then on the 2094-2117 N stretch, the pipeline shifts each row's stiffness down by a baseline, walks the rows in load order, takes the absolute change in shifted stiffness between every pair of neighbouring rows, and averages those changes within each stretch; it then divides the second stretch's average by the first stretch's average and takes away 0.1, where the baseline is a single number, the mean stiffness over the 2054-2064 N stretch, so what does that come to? 1.2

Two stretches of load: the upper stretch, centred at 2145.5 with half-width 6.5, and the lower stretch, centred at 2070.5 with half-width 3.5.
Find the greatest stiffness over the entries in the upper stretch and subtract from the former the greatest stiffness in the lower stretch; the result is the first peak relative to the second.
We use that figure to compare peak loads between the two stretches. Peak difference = 1.2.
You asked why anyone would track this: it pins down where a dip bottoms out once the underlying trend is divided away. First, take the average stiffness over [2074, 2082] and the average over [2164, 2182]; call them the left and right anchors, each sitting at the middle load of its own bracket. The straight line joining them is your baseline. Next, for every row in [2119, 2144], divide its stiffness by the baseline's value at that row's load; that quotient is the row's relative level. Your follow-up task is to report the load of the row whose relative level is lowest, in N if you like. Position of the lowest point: 2143.0 N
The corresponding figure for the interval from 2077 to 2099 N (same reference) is 2080.5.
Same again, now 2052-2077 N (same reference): 2068.0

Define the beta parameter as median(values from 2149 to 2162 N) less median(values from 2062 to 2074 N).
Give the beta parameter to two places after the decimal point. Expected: 0.44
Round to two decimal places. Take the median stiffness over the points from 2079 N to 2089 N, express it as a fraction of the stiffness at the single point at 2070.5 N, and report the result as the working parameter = 1.01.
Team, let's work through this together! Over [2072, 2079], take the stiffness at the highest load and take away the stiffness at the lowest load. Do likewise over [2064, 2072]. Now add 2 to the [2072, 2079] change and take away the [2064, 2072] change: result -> 2.3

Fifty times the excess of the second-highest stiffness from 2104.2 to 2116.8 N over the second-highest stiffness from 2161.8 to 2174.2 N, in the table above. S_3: 24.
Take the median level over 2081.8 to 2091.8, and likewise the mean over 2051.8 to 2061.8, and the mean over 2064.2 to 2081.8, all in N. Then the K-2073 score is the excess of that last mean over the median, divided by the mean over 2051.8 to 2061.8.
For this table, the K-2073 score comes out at -0.07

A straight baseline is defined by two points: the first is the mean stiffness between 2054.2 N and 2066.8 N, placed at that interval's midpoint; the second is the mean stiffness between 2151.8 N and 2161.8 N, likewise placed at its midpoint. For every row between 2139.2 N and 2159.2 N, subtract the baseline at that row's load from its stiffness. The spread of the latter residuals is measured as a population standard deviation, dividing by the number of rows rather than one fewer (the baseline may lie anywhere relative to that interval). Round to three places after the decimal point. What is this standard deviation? 0.356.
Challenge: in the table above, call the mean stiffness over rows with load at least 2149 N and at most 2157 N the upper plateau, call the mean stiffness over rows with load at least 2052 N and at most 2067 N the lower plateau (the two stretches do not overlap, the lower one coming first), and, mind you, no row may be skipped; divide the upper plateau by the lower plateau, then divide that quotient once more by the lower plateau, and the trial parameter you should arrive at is 0.124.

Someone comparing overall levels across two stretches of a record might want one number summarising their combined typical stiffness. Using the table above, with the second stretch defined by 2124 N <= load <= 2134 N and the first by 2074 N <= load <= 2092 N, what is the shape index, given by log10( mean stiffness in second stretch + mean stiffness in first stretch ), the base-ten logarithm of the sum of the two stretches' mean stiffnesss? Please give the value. 1.28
